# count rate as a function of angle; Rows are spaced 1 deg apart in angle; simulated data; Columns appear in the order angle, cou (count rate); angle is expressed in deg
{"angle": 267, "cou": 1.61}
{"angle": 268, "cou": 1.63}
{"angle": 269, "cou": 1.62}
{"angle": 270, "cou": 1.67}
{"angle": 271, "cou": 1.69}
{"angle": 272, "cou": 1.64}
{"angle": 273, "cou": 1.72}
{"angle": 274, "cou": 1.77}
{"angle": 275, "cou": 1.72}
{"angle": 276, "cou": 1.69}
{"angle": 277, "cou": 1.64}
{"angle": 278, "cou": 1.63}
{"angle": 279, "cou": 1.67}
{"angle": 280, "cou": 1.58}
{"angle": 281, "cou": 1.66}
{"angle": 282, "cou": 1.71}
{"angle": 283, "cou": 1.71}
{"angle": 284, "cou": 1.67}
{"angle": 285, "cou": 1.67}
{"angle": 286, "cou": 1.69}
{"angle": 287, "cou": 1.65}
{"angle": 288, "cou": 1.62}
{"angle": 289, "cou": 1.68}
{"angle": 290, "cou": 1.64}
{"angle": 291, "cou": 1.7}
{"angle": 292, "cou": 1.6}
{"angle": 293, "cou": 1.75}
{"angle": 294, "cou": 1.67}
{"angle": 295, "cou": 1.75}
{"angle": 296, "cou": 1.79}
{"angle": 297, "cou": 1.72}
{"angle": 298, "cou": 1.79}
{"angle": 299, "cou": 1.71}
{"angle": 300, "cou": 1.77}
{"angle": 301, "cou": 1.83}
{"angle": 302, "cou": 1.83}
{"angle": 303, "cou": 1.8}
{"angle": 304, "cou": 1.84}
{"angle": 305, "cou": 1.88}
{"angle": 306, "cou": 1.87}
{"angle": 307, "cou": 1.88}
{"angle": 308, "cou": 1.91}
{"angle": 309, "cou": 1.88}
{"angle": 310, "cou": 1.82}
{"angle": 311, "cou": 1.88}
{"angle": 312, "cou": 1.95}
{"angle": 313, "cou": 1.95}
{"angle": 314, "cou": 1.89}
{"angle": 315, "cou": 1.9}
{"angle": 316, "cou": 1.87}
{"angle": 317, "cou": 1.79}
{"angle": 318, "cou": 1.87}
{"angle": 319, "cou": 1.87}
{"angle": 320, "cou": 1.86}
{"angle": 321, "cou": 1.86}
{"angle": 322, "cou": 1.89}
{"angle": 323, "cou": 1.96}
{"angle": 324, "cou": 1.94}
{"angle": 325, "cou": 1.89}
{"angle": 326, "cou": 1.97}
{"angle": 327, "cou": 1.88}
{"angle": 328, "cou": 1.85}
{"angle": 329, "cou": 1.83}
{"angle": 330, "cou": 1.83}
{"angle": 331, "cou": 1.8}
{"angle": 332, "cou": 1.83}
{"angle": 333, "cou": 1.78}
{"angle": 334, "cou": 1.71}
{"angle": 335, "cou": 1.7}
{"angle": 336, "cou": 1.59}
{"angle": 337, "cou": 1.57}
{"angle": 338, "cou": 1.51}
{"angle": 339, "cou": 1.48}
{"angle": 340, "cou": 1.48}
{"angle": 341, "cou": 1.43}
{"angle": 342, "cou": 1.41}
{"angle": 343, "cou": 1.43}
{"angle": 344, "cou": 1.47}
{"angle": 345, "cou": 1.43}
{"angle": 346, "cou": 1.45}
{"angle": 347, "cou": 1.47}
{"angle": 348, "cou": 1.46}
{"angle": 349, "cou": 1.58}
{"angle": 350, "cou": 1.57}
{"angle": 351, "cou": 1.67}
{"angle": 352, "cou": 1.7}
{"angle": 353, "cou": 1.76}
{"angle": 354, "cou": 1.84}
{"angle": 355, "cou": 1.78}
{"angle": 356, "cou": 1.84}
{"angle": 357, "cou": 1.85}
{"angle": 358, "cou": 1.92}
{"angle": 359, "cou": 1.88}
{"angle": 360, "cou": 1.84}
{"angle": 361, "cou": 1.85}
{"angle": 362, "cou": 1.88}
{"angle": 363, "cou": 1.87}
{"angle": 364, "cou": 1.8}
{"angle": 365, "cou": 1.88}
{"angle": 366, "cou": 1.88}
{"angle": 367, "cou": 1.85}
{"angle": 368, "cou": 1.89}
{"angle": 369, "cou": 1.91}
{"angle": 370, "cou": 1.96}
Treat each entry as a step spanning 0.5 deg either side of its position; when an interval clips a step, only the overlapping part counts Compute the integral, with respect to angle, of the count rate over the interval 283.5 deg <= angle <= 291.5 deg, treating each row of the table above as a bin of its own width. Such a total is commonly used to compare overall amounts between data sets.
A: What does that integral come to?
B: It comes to 13.3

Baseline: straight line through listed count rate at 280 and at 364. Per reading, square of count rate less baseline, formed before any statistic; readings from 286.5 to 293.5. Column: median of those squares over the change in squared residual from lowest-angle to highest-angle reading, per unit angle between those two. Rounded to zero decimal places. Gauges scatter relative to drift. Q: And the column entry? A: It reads 1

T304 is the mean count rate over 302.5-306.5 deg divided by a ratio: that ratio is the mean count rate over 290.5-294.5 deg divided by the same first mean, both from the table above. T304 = 2.0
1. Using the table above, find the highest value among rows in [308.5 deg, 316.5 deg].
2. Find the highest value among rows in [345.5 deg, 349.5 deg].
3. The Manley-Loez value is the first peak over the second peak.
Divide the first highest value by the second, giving 1.23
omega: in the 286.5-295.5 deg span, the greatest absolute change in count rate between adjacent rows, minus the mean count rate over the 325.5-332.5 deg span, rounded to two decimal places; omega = -1.71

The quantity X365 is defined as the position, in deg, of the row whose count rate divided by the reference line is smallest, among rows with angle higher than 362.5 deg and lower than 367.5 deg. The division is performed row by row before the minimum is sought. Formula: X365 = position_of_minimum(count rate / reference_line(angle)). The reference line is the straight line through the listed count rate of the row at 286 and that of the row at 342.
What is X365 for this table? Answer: 364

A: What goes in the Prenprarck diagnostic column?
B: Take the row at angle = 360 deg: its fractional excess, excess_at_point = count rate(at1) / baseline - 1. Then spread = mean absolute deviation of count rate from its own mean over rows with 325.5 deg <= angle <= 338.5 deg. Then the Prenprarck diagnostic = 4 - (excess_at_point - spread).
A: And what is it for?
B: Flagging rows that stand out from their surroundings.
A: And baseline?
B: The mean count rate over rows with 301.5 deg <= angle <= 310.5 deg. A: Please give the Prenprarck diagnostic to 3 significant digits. 4.12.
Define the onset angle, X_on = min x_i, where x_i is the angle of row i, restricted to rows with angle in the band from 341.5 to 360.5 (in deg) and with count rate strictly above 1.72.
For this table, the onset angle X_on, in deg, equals 353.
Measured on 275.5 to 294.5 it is 293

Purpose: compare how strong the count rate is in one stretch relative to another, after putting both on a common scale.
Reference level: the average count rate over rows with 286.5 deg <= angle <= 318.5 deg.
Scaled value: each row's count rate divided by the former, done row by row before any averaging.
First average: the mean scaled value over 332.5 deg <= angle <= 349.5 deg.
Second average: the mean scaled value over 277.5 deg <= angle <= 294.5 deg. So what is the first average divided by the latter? 0.92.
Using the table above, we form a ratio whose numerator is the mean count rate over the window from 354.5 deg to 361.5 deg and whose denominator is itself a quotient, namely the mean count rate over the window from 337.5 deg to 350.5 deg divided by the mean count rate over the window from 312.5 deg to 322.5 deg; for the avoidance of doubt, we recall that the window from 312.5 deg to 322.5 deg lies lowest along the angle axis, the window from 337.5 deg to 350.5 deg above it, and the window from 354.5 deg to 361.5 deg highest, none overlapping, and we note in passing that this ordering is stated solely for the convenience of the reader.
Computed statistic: 2.4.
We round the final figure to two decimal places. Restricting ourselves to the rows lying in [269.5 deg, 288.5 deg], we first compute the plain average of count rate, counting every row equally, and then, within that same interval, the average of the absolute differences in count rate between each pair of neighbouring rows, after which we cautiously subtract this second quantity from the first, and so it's 1.63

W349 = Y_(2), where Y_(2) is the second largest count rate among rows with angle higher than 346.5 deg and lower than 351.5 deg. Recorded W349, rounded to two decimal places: 1.58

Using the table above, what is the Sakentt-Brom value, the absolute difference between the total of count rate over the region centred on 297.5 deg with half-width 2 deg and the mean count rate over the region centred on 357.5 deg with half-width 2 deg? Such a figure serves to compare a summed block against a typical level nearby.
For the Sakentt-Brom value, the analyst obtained 5.1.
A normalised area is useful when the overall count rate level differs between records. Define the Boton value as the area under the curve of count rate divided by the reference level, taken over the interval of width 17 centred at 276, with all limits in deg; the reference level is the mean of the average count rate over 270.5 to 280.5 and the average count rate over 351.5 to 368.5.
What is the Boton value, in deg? 16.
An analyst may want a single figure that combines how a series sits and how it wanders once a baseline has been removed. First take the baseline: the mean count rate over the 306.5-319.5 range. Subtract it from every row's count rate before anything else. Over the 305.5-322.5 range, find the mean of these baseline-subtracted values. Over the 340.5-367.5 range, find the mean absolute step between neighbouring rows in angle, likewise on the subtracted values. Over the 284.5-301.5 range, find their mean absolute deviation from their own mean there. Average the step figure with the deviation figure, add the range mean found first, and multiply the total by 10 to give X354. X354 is 0.44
